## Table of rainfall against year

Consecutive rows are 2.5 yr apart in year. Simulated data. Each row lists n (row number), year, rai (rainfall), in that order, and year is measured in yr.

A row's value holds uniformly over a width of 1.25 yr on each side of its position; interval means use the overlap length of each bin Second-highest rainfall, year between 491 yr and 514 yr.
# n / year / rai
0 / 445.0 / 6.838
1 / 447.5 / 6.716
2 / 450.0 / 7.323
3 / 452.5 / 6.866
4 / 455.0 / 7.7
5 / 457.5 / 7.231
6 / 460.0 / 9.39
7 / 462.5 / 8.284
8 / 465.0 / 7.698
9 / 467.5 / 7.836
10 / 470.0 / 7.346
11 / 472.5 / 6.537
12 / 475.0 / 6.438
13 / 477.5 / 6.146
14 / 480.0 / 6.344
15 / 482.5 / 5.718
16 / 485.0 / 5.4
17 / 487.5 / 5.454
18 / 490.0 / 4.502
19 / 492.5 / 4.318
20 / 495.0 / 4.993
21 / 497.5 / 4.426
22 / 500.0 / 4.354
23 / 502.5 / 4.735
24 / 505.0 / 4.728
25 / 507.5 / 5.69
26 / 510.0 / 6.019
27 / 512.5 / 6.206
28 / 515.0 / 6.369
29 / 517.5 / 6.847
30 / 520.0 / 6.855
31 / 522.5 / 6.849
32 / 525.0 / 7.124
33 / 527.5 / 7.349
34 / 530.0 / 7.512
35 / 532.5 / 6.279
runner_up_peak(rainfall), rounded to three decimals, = 6.019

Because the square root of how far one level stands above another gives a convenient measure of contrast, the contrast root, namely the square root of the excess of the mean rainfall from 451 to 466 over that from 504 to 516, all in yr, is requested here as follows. 1.4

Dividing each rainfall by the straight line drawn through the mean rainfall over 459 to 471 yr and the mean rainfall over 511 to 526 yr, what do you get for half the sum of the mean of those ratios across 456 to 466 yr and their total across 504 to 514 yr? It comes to 2.1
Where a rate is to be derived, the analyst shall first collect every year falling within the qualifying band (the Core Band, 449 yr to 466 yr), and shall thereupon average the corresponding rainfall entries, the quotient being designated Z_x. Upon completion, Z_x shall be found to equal 7.8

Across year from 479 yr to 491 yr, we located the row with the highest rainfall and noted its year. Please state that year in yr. 480.0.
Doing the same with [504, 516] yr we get 515.0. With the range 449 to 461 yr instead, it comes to 460.0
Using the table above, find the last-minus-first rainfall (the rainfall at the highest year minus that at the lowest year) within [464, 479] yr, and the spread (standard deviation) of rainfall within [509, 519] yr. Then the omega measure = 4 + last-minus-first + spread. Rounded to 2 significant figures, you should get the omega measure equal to 2.8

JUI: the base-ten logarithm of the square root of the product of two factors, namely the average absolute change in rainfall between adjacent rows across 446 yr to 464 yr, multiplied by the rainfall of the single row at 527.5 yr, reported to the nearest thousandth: 0.419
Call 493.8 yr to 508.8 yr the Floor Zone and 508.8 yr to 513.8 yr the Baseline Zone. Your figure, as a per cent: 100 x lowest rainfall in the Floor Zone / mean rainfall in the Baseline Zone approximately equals 71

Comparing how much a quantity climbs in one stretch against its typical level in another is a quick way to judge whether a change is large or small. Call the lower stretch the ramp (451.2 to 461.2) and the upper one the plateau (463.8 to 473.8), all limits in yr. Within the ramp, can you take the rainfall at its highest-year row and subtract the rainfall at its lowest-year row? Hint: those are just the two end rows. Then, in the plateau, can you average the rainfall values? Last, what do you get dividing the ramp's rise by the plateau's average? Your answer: 0.3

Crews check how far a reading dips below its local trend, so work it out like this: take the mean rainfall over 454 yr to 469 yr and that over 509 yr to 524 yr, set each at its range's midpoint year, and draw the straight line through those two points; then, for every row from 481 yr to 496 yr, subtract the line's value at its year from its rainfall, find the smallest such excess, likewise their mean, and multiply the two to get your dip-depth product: 6.3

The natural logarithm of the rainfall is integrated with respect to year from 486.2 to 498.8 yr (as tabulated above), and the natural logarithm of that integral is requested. 2.97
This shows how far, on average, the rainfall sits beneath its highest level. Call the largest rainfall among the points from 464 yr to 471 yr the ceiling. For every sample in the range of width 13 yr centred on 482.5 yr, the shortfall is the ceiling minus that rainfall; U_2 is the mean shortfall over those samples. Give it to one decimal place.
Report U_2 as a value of 2.0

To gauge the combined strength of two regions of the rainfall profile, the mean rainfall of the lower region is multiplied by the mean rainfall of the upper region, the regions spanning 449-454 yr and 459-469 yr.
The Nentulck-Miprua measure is 59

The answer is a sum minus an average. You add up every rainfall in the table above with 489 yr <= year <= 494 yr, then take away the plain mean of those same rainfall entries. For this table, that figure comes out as 4.4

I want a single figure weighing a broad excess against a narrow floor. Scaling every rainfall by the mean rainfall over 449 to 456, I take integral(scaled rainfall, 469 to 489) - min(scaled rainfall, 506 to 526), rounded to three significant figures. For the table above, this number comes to 16.1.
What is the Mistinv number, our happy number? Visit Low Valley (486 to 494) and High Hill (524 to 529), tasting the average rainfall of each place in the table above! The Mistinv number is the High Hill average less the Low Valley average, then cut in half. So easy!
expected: 1.2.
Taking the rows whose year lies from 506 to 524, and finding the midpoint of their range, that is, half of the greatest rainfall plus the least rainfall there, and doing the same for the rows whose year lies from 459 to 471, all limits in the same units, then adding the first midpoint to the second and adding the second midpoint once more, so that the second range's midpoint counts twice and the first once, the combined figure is 23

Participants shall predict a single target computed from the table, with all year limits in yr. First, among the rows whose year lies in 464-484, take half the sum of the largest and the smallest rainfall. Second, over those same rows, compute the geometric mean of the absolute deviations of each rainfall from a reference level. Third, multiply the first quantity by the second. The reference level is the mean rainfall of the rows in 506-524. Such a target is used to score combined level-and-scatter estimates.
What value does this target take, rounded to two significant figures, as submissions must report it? 2.1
